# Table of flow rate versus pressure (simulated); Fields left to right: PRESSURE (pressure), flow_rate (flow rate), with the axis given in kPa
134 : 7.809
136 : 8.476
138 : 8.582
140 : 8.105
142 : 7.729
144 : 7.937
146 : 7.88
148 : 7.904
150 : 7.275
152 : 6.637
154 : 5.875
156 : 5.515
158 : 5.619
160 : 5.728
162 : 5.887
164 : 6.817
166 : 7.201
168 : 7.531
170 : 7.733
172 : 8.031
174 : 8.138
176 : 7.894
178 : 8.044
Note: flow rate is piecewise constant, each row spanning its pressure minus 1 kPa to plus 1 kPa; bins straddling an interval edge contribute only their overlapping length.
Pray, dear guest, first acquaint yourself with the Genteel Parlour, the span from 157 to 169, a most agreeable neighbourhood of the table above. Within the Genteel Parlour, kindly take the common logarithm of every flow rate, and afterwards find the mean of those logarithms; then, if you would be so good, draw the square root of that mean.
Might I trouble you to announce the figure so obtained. 0.90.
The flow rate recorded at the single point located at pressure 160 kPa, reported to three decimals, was 5.728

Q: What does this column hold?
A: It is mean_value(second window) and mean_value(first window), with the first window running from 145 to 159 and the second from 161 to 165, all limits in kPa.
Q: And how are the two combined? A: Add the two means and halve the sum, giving 6.5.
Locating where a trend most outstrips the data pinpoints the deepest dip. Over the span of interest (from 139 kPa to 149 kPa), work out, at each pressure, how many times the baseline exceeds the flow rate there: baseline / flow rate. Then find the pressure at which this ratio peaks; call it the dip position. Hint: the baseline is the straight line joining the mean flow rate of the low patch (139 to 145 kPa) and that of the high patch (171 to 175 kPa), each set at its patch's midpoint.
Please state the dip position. 142 kPa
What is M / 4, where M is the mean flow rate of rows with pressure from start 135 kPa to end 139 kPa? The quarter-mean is 2.1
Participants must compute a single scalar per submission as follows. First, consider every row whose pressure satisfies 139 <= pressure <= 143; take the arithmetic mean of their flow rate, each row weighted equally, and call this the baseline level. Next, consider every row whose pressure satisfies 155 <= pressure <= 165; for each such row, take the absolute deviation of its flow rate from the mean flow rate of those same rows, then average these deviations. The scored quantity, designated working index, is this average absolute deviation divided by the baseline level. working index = 0.05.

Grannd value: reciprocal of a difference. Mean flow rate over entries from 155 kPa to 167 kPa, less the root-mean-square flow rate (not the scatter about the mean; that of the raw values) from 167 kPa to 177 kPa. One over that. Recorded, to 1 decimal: -0.6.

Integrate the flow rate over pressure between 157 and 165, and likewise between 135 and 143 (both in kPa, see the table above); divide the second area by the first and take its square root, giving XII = 1.169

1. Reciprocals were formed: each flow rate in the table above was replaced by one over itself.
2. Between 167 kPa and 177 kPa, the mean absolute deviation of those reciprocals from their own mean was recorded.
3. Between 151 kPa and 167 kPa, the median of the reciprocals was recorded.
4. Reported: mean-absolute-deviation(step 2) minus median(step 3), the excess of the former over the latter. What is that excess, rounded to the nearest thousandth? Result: -0.167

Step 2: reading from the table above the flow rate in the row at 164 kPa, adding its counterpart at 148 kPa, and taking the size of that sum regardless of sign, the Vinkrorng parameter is 14.7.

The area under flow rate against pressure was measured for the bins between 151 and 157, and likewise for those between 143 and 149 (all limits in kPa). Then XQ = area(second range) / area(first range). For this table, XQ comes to 1.3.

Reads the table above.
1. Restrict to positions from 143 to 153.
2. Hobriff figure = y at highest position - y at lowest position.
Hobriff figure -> -1.3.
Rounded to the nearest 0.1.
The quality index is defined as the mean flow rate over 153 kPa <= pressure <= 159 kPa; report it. 5.7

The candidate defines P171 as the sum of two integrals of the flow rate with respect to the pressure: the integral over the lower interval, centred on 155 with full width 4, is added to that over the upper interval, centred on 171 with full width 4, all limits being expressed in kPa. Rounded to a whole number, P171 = 54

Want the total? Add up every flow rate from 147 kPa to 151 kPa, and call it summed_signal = 15.2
